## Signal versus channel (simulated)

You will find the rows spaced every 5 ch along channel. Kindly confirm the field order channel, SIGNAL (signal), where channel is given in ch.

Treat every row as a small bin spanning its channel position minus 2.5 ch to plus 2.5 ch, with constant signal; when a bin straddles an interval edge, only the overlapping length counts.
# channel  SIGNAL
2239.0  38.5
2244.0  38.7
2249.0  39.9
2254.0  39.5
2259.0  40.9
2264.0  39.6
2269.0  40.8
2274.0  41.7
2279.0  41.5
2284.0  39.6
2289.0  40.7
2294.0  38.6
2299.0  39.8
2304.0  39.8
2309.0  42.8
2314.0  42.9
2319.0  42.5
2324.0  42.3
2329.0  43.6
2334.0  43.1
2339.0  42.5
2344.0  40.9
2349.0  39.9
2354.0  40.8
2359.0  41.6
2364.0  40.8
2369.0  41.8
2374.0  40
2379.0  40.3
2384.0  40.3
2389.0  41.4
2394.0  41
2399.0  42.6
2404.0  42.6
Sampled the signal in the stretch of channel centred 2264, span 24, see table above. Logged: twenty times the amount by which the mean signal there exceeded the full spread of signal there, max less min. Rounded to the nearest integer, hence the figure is 766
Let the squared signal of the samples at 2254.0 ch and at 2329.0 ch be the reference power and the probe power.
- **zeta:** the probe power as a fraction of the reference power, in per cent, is 122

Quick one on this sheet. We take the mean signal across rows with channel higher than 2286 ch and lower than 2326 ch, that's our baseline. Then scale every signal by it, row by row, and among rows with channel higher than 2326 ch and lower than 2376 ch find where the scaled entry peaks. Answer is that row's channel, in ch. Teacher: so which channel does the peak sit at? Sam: 2329.0 ch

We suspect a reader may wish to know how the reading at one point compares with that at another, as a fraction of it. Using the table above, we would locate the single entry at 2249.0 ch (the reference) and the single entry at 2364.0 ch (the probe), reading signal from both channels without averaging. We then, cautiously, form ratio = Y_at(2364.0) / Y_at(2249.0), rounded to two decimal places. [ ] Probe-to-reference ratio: 1.02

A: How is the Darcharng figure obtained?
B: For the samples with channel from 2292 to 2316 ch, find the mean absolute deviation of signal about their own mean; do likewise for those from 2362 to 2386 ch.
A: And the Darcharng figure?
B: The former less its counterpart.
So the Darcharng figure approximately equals 1.1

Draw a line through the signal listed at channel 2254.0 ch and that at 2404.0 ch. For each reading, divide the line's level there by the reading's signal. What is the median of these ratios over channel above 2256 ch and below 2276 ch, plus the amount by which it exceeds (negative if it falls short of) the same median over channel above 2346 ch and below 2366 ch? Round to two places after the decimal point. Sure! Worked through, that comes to 0.92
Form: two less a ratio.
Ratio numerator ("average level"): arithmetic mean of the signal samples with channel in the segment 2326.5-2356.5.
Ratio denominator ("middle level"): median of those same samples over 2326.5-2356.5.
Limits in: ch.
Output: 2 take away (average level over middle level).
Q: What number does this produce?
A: 1.00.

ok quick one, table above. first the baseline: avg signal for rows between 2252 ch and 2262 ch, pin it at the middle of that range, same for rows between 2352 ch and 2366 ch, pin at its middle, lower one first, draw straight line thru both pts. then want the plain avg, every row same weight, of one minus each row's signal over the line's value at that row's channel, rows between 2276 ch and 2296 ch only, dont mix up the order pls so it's 0.01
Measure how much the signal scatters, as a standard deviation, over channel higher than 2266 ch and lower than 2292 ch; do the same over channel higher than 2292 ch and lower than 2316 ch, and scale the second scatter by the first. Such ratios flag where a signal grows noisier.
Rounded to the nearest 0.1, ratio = 2.4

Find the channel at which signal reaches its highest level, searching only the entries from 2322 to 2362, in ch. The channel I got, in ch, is 2329.0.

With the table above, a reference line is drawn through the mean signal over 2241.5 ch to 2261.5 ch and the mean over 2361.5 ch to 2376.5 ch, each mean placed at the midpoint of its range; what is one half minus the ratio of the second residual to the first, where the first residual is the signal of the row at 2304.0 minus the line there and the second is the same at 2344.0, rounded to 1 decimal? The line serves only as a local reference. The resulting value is 1.1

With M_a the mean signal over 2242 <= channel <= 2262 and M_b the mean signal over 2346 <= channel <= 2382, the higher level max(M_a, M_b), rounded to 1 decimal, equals 40.7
